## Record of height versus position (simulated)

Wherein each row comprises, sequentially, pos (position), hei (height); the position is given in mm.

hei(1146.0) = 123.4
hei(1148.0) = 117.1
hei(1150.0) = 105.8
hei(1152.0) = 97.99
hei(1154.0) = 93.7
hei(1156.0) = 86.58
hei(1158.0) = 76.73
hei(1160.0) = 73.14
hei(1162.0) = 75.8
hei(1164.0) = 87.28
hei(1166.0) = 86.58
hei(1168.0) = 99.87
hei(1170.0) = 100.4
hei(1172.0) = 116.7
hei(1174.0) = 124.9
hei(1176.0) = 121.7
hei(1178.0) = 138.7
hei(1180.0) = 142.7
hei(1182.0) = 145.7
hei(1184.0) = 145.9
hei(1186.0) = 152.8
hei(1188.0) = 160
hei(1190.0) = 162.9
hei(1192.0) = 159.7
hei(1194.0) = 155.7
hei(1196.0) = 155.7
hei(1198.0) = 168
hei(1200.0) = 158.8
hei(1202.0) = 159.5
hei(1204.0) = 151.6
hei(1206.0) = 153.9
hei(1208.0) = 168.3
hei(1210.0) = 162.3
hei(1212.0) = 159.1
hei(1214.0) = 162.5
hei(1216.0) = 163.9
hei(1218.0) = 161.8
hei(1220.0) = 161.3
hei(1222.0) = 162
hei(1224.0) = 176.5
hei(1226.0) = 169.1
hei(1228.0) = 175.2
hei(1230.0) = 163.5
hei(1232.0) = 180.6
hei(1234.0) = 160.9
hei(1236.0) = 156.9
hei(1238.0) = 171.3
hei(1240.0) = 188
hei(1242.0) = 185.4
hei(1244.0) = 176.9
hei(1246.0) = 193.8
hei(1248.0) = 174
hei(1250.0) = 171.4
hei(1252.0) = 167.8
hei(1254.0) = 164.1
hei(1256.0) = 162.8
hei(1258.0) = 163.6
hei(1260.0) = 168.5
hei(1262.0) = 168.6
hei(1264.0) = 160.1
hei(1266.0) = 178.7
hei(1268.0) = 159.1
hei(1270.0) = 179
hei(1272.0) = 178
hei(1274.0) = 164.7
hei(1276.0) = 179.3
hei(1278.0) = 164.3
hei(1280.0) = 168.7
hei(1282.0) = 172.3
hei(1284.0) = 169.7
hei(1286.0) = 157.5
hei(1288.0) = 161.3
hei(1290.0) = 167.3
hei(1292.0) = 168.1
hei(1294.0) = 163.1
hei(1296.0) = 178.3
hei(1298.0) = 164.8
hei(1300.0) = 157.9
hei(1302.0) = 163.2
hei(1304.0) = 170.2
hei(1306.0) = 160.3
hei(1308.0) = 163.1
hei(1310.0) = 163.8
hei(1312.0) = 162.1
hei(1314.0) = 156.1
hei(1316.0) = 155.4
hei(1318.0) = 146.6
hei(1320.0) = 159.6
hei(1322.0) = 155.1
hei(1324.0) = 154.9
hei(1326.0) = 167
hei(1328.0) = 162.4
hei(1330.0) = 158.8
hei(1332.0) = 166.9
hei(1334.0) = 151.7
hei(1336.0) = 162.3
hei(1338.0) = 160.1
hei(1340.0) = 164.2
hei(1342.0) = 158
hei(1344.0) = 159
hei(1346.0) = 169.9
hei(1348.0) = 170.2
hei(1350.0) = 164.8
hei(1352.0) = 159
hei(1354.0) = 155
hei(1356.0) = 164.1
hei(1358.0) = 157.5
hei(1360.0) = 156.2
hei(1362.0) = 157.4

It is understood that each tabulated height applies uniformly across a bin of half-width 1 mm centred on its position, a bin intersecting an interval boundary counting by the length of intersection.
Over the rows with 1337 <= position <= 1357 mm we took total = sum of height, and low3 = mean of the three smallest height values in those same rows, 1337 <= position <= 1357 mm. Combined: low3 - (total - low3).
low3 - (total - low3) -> -1310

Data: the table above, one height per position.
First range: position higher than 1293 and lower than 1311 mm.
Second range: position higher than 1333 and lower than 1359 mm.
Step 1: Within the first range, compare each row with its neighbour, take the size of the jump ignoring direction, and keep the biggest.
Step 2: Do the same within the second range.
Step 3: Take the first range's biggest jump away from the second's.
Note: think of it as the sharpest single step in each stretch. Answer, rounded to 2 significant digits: -4.3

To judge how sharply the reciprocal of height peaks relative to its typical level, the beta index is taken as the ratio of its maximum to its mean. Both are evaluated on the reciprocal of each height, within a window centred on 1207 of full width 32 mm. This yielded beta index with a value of 1.056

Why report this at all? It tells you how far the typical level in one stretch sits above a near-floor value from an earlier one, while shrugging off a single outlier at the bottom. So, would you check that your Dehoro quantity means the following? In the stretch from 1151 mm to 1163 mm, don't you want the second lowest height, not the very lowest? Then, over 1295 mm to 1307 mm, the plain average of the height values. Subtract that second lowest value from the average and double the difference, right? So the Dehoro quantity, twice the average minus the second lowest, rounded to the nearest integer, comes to 180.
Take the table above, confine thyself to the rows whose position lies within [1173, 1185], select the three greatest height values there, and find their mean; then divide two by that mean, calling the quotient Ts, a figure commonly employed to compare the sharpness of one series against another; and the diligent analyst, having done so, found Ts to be 0.0138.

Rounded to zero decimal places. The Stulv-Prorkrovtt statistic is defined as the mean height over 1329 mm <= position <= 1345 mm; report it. 160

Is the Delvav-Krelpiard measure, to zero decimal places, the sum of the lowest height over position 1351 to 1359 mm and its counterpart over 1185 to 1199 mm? 308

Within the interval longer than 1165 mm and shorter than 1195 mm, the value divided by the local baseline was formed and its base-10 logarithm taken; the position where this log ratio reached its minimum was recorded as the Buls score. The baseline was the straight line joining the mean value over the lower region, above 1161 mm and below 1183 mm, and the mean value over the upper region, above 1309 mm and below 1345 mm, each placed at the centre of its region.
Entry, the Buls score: 1166.0 mm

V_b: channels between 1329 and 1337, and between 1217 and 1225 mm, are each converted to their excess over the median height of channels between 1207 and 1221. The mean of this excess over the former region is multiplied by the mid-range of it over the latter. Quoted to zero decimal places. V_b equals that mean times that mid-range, -16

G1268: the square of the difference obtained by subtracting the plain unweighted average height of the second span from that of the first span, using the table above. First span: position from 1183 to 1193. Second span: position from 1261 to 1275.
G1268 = 182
